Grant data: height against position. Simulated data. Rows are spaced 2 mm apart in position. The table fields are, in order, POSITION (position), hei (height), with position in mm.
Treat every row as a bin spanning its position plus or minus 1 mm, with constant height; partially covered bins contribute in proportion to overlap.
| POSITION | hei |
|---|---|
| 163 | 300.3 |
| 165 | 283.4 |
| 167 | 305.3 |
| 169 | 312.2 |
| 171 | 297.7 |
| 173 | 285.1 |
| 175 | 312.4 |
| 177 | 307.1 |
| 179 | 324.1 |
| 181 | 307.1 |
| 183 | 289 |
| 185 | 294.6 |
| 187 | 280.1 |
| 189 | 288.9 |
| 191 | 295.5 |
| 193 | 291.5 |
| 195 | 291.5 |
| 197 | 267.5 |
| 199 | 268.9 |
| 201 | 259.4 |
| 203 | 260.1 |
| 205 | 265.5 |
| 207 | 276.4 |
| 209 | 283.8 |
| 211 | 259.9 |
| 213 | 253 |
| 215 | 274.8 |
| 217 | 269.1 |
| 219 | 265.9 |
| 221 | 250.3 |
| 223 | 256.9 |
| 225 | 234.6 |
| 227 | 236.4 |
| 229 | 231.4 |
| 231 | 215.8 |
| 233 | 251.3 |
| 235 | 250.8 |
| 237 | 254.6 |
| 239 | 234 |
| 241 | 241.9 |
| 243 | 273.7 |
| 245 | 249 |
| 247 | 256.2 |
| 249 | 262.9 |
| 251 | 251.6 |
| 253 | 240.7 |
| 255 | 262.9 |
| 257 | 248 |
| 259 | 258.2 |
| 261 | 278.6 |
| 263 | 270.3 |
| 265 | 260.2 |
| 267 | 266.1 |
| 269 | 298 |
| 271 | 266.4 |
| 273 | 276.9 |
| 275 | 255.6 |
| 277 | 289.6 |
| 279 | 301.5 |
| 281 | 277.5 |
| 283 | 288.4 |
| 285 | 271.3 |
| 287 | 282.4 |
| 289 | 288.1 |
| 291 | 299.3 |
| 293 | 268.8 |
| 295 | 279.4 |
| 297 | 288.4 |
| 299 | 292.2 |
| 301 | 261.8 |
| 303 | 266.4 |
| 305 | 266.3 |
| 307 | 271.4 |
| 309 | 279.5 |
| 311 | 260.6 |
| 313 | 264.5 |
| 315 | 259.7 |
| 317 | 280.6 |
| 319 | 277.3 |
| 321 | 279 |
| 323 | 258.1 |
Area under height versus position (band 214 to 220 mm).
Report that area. 1620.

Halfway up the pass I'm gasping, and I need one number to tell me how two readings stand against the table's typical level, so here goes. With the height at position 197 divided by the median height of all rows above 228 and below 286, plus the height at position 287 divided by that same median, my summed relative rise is 2.11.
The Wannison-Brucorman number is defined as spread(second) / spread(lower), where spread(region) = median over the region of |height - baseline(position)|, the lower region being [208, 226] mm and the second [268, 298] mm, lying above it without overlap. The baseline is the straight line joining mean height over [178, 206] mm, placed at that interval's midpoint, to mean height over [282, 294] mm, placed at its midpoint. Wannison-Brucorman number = 0.26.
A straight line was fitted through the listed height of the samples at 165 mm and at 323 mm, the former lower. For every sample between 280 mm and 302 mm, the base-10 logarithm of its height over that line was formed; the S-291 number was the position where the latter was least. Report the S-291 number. 301 mm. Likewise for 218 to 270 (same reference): 231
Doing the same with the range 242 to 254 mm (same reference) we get 253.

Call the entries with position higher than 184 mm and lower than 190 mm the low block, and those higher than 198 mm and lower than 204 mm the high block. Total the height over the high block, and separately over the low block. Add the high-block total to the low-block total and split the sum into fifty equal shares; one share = 33.0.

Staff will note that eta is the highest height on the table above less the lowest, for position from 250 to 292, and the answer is 60.8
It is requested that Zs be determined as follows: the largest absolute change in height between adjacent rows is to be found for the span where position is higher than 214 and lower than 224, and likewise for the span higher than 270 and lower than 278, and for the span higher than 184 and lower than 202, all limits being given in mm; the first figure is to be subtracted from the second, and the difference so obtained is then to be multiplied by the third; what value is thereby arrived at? 442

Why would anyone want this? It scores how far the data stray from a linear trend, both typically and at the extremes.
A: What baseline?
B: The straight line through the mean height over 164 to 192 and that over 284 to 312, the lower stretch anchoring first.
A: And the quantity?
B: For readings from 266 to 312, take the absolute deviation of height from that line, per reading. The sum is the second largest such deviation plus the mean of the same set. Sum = 32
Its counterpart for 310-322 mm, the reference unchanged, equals 23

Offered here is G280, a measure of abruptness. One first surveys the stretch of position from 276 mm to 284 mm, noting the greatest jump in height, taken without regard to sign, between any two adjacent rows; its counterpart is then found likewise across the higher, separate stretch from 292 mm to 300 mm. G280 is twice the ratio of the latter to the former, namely 0.9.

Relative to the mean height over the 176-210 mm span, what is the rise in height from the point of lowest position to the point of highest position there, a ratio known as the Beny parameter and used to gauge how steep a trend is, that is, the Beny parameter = -0.08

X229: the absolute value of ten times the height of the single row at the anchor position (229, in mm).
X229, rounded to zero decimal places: 2314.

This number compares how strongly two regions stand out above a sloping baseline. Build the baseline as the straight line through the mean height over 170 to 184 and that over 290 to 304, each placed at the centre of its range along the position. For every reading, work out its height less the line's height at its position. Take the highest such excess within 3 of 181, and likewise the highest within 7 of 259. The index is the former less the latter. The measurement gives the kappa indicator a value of 29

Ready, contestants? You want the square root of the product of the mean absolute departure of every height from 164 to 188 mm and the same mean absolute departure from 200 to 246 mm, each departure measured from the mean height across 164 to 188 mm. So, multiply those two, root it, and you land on 23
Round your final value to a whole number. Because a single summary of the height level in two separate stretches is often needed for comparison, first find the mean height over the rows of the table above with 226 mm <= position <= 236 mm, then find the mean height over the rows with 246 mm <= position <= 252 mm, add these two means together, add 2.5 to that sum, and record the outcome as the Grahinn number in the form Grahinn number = 497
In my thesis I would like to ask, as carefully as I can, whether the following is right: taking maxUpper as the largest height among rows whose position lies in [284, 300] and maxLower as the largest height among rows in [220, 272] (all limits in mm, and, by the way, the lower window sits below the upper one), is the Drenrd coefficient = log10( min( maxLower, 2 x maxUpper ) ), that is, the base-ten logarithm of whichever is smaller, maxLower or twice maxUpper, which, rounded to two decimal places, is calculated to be 2.47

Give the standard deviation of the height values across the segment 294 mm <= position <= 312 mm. 11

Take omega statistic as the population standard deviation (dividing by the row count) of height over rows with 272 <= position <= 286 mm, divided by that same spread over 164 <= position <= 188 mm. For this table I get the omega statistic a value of 1.04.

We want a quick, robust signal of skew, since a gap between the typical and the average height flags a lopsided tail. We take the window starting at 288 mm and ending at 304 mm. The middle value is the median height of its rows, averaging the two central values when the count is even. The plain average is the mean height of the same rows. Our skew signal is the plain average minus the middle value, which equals -3.2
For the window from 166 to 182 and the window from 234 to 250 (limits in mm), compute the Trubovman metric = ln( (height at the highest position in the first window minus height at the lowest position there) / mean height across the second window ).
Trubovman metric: -4.95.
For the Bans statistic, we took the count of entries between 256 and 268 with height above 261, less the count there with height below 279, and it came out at -3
